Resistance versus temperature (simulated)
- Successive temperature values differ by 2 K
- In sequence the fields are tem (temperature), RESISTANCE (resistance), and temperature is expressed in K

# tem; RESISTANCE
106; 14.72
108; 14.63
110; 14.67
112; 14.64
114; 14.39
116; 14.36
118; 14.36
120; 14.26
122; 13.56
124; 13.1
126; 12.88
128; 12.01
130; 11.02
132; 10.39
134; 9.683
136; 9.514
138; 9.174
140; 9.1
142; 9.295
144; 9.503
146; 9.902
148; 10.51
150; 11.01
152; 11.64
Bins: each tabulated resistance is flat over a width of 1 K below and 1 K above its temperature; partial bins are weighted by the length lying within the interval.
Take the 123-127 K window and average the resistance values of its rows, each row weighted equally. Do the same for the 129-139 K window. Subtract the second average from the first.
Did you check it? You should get 3.0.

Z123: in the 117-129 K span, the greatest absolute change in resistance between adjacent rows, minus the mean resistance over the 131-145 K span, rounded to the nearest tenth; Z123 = -8.7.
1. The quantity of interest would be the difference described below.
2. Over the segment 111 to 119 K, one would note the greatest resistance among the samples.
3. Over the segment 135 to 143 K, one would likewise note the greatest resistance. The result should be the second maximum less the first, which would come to -5.1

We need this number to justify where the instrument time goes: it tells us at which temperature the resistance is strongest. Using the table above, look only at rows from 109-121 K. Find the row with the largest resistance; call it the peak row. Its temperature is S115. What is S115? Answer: 110 K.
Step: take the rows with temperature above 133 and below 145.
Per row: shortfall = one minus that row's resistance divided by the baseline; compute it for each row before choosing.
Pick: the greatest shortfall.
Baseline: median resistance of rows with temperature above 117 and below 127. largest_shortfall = 0.33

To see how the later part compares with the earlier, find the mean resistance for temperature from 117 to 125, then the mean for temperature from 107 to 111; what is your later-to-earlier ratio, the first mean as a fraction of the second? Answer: 0.94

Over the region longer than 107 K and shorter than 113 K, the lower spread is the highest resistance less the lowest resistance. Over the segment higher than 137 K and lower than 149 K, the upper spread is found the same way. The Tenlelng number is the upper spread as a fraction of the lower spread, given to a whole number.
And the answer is 35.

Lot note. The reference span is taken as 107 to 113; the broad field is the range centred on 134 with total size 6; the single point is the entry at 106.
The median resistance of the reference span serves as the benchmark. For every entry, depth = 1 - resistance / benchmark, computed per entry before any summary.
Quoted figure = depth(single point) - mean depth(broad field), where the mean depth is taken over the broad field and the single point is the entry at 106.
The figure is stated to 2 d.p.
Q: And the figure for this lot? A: -0.33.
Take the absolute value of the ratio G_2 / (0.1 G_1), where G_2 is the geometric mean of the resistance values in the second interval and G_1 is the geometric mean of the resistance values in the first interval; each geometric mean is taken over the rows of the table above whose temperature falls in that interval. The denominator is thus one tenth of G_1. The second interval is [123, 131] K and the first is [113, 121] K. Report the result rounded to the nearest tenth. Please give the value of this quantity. 8.5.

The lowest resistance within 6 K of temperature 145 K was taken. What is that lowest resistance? 9.1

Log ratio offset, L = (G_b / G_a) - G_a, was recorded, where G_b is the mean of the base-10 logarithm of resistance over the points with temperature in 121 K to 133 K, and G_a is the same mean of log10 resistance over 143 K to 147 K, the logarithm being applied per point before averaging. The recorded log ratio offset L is 0.11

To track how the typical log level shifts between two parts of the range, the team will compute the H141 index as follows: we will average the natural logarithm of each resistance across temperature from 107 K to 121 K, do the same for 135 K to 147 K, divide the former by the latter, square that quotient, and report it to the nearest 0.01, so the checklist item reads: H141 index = 1.42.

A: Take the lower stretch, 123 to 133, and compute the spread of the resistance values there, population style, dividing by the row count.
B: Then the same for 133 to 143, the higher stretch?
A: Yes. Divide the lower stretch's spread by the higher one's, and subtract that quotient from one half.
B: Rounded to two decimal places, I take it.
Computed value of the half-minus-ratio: -4.33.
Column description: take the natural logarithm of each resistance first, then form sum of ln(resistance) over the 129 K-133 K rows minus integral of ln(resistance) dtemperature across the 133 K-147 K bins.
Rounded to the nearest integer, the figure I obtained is -27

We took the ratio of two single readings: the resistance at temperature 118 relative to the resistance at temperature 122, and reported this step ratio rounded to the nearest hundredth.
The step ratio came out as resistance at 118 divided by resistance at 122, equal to 1.06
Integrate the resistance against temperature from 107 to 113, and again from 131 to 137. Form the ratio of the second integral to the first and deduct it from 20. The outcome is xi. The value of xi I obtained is 19.3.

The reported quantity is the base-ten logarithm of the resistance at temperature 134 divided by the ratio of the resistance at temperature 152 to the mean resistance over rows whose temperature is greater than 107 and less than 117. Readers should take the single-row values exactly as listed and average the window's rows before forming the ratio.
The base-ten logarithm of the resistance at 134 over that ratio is 1.08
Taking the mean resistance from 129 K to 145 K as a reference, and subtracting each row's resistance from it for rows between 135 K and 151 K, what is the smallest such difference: -1.3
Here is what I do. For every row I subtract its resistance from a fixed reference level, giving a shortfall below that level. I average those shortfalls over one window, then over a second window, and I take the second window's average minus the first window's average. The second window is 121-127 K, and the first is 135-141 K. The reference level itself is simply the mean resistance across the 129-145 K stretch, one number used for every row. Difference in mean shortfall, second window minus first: -3.92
